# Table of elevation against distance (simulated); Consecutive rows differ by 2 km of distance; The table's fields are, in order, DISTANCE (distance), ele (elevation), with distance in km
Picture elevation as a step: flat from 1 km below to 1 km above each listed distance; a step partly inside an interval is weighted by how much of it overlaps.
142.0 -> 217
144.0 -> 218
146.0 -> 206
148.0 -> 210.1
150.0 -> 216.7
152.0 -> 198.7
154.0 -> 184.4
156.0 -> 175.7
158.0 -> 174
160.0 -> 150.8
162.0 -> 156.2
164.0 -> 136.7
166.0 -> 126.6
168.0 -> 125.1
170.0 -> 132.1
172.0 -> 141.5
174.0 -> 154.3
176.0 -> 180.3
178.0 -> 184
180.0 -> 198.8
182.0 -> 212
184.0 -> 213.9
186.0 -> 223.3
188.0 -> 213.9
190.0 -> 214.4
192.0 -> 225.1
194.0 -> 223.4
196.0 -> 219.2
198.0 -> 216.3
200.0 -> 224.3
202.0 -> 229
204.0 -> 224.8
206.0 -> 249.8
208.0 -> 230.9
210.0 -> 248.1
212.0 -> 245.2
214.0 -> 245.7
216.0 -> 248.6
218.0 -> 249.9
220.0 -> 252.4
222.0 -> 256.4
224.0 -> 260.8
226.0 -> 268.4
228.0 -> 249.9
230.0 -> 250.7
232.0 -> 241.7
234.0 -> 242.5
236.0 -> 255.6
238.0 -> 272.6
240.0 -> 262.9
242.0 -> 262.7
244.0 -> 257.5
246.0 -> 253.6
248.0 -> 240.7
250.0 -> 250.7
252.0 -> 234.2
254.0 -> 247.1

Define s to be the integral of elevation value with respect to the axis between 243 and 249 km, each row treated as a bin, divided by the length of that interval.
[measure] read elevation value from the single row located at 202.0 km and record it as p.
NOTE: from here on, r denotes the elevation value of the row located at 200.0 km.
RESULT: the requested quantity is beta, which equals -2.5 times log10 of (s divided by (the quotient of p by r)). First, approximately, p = 229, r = 224.3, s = 251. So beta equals -6.0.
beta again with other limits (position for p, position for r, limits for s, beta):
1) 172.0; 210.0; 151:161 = -6.2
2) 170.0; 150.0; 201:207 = -6.5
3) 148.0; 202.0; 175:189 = -5.9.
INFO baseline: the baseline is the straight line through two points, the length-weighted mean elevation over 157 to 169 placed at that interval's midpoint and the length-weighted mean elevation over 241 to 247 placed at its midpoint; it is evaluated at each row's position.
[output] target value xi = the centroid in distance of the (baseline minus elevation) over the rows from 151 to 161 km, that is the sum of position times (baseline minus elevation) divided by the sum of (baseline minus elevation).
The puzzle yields 154.7 km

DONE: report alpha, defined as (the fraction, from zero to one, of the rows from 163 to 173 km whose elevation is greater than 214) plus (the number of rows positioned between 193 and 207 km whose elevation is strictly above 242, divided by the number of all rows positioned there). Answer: 0.1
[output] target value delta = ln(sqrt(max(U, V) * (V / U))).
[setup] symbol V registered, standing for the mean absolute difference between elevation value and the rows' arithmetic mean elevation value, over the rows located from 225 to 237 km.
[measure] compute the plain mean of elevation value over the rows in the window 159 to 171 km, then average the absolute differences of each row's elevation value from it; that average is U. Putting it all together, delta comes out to 0.97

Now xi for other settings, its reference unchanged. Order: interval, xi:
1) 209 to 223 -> 215.7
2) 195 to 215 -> 205.4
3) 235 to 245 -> 238.6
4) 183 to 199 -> 190.3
